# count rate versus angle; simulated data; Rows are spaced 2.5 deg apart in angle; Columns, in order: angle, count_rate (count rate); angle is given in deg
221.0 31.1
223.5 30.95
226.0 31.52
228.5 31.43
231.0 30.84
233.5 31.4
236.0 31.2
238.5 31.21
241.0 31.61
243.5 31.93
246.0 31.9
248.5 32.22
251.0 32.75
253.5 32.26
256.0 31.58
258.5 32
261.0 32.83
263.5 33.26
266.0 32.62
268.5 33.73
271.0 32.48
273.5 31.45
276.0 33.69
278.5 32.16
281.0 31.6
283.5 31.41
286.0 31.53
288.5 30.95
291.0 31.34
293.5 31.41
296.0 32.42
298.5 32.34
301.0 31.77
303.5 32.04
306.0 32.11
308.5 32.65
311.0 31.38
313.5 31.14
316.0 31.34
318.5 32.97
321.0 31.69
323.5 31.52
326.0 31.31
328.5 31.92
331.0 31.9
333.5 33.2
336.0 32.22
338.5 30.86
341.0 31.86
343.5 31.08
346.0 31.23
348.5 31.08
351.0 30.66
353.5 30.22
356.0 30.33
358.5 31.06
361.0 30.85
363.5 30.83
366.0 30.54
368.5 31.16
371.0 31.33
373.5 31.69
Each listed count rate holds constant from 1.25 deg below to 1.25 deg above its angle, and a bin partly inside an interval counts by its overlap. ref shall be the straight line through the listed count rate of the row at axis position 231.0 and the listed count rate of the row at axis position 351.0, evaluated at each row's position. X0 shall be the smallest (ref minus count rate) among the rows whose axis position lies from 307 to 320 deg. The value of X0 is -2.3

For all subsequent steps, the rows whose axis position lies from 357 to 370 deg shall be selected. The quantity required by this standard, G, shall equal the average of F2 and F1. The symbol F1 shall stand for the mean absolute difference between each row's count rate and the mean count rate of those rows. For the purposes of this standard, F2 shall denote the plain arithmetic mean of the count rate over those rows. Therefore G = 15.5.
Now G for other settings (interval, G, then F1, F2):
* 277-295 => 15.9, 0.24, 31.5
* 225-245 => 15.8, 0.23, 31.4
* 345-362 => 15.5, 0.32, 30.8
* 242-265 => 16.4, 0.43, 32.3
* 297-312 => 16.2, 0.32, 32.0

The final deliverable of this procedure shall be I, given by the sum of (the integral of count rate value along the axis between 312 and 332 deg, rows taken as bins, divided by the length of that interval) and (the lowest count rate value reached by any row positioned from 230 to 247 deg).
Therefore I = 62.6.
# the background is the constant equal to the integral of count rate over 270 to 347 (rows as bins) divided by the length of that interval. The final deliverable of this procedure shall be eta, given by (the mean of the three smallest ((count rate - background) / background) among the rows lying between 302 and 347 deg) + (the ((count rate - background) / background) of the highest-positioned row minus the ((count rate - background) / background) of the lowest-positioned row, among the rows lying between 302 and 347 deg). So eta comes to -0.051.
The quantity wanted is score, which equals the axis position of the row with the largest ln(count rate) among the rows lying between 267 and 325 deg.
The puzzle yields 268.5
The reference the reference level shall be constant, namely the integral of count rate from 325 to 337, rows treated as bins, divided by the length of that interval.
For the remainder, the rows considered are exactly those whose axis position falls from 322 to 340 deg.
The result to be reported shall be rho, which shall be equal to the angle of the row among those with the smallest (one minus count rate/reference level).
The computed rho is 333.5 deg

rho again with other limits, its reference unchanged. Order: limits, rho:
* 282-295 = 286.0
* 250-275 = 268.5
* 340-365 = 341.0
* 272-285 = 276.0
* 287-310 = 308.5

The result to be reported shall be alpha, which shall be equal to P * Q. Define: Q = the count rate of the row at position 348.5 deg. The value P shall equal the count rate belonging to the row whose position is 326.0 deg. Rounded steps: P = 31.31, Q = 31.08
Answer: 973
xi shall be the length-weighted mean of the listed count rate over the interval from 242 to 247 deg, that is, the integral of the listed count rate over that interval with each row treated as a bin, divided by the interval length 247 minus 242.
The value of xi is 31.9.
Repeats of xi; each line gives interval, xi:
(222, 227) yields 31.2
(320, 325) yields 31.6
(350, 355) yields 30.4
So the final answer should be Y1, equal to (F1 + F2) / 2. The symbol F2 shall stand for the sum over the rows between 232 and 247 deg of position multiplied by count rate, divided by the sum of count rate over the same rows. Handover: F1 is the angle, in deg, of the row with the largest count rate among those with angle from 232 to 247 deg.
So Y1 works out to 241.6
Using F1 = 243.5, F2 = 239.8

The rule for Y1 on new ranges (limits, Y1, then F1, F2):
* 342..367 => 350.4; 346.0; 354.7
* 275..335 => 290.4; 276.0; 304.8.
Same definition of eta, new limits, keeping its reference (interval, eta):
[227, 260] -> -0.006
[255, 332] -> -0.012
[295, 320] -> 0.000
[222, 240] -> -0.018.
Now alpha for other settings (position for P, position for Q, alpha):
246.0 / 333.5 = 1059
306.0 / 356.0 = 974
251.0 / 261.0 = 1075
